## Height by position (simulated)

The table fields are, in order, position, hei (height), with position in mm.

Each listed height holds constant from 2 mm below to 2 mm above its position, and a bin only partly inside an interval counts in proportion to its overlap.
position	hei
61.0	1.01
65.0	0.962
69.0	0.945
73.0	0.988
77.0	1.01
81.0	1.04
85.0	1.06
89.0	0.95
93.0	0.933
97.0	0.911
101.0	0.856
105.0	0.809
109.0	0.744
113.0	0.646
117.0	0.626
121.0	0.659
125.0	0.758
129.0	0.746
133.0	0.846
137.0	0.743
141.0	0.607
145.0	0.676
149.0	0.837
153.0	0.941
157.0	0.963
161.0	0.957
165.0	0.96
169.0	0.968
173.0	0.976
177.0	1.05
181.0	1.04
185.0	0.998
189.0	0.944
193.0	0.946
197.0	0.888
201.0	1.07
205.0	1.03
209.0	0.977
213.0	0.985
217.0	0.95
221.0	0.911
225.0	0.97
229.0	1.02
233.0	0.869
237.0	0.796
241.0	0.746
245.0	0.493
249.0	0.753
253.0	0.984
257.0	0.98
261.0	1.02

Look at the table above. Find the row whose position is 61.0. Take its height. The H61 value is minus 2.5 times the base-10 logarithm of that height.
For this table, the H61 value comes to 0.0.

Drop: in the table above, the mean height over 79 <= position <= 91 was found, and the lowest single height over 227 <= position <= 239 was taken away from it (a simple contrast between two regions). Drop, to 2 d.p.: 0.22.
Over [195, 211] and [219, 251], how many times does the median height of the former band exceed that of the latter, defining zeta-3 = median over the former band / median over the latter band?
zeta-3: 1.2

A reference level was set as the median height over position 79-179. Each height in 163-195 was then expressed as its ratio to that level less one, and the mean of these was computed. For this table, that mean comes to 0.15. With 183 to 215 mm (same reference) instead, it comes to 0.14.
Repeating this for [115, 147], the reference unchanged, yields -0.17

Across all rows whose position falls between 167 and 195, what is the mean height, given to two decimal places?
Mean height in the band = 0.99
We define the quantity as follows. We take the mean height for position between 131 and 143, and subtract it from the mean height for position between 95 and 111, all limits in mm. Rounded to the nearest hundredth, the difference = 0.10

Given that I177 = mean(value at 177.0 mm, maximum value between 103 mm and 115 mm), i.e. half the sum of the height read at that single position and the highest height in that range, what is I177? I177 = 0.93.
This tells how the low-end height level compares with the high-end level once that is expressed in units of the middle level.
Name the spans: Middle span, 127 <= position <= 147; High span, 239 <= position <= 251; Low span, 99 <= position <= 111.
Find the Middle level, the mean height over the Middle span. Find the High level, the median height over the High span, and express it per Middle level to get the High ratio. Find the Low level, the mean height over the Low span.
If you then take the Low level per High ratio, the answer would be 0.78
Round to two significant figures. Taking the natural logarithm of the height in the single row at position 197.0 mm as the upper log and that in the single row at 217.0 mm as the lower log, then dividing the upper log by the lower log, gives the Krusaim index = 2.3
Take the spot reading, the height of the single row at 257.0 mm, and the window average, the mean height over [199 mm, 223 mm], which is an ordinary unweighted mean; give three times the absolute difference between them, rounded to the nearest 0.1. 0.0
